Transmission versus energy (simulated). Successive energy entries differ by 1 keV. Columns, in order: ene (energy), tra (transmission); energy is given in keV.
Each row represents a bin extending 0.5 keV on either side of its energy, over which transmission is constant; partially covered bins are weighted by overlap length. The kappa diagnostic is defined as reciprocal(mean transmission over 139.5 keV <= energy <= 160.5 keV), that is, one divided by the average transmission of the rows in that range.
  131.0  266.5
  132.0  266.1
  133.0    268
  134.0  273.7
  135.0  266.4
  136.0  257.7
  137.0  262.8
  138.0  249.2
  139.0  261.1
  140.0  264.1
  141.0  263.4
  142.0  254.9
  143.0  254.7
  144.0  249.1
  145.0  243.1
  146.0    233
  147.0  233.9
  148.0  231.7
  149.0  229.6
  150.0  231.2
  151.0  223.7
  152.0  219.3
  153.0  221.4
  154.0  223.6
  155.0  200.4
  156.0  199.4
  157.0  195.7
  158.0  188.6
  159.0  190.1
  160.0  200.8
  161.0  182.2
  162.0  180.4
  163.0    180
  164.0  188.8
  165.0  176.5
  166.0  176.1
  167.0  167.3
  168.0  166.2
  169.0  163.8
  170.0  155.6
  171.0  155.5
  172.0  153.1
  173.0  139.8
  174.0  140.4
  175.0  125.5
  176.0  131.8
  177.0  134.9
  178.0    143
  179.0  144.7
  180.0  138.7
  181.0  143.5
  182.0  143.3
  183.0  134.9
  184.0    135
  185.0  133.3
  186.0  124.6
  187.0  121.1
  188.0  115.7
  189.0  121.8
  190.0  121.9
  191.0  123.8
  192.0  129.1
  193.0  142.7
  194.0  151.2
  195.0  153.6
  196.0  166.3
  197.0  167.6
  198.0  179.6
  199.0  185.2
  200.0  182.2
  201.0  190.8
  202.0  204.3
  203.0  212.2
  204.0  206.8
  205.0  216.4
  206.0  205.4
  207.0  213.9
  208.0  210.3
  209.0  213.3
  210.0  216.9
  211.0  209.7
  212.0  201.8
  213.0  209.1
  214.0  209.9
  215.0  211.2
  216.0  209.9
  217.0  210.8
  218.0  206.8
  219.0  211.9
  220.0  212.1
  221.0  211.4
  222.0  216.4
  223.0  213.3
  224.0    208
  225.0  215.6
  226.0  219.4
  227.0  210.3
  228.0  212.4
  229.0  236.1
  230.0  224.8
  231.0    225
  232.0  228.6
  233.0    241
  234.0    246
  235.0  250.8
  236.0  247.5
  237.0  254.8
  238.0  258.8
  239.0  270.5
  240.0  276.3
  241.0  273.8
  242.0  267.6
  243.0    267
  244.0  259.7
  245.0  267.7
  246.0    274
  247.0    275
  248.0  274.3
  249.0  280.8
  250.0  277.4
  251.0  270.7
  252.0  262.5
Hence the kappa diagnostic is 0.0044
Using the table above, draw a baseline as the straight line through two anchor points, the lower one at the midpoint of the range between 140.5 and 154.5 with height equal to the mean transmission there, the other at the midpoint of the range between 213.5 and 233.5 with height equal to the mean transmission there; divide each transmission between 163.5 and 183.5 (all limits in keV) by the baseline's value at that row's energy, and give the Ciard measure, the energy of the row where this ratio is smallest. 175.0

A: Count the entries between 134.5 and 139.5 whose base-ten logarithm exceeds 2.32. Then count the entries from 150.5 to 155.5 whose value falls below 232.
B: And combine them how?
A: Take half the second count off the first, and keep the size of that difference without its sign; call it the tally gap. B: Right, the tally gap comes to 2.5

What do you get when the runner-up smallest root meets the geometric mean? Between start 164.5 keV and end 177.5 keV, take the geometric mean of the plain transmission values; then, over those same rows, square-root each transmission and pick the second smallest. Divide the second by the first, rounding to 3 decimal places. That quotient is 0.076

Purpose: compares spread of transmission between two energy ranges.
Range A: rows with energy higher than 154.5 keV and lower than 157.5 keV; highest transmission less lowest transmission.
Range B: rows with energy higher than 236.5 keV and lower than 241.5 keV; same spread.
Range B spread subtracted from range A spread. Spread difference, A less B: -17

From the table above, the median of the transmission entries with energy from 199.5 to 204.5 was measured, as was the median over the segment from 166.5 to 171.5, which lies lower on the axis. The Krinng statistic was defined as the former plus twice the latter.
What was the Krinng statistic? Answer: 532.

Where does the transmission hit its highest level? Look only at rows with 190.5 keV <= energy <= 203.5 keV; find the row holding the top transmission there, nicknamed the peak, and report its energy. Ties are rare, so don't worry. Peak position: 203.0 keV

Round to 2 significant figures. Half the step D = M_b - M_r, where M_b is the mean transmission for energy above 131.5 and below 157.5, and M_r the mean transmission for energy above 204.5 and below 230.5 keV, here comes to 14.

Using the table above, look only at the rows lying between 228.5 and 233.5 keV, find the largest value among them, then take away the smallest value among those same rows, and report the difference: 16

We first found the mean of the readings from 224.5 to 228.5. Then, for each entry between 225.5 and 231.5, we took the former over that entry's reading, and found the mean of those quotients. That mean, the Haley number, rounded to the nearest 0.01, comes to 0.97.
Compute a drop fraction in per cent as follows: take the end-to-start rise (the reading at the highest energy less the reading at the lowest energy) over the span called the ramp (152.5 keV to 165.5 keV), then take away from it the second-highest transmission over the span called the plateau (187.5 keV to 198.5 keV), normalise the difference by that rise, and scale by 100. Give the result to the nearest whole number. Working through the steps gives 473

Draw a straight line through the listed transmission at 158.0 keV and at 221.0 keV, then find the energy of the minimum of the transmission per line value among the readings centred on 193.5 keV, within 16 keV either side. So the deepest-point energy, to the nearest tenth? 188.0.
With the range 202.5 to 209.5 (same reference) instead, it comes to 206.0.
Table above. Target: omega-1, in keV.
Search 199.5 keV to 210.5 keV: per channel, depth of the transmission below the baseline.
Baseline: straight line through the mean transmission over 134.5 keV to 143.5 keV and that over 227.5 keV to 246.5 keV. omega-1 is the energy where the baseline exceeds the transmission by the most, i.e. 200.0 keV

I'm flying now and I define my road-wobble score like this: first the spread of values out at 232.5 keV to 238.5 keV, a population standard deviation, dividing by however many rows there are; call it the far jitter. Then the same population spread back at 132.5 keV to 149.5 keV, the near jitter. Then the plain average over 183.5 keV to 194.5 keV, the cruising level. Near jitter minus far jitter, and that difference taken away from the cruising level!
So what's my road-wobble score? 121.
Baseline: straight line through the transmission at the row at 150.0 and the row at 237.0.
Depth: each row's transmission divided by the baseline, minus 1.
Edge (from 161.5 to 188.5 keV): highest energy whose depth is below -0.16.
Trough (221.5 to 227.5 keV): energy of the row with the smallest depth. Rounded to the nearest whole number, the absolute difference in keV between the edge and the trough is 36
